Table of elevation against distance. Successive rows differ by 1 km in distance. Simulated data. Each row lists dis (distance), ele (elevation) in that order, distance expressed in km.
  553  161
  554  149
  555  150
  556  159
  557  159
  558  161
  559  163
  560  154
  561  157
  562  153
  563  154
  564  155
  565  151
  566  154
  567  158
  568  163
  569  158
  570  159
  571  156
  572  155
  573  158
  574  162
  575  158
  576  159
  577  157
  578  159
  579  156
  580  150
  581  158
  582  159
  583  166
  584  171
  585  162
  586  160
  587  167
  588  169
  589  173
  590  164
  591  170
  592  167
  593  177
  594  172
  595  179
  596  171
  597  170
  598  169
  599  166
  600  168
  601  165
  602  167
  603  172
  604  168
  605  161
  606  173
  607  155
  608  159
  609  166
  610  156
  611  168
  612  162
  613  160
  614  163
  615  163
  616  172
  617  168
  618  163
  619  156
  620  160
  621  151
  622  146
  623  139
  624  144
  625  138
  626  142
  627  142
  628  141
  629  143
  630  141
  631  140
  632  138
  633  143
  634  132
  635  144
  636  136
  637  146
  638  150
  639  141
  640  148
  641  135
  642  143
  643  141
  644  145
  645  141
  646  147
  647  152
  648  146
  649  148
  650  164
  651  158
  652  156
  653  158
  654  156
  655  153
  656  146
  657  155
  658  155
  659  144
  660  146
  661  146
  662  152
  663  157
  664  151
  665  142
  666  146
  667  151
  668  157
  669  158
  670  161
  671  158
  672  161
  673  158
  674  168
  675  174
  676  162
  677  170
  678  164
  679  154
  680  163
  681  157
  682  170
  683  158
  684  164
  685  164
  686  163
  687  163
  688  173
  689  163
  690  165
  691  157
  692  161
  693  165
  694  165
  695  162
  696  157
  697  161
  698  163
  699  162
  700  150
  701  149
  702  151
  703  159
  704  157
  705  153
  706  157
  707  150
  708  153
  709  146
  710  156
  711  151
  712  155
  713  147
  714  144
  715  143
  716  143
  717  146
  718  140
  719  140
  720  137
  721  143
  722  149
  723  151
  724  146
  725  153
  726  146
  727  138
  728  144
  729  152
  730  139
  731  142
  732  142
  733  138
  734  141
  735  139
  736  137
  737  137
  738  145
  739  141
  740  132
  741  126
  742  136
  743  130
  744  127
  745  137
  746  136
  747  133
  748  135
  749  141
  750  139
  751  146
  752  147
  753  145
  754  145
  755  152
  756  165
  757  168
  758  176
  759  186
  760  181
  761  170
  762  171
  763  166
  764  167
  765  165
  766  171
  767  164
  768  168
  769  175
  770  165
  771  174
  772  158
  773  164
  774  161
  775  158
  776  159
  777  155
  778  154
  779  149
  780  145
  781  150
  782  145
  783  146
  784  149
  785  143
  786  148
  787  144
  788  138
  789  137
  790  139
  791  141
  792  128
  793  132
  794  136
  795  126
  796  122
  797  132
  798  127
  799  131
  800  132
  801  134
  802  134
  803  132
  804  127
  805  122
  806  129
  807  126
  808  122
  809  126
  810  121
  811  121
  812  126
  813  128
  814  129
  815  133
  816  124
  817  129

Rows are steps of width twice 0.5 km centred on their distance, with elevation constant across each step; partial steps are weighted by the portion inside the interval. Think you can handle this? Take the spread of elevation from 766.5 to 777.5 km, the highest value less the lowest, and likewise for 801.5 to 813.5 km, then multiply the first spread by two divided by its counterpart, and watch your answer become 3.08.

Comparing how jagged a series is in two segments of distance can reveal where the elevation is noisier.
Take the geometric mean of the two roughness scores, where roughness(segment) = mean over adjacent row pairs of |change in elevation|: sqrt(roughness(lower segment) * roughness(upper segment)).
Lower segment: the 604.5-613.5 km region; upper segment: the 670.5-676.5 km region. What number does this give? 7.8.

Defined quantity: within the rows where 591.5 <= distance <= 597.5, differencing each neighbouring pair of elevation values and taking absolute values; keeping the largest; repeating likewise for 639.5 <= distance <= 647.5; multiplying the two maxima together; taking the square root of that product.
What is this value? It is 11.4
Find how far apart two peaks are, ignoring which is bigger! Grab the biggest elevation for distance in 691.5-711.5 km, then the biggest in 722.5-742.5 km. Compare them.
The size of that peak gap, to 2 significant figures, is 12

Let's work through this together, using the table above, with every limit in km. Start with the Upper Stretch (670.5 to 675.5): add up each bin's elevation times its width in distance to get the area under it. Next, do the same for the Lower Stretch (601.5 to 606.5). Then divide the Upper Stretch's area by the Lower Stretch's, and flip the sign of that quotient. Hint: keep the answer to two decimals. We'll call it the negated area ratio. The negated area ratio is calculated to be -0.97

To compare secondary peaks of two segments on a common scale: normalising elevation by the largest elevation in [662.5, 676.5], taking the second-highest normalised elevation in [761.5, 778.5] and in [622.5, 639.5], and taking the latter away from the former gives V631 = 0.16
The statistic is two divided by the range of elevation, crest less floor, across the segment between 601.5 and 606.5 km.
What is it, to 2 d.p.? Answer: 0.17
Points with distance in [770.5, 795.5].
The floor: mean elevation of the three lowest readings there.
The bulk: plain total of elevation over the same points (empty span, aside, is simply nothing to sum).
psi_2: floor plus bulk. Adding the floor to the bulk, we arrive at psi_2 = 3808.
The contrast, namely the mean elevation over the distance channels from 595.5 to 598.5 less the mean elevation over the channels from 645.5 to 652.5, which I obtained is 17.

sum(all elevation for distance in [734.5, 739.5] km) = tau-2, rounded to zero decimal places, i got 699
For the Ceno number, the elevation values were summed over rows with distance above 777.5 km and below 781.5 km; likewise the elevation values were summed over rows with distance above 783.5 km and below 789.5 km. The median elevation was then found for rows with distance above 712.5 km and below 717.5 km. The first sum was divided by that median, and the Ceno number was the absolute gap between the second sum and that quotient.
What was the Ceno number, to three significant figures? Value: 855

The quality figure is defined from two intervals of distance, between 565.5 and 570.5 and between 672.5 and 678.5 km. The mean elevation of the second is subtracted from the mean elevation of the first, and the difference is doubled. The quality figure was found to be -15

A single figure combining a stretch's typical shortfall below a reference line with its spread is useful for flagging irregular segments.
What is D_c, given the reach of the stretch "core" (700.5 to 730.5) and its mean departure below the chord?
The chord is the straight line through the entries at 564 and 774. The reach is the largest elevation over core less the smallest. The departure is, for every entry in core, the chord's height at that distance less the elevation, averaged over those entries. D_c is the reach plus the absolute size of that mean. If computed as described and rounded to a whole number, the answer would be 33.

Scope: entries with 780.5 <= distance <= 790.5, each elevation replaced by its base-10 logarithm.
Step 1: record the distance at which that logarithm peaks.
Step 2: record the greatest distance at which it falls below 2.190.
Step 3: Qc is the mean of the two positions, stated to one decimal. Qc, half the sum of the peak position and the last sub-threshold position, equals 785.5 km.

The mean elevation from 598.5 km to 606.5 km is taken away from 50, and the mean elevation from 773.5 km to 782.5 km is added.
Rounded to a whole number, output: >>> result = 35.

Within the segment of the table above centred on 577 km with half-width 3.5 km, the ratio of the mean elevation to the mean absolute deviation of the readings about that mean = 62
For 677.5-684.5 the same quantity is 37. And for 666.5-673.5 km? 74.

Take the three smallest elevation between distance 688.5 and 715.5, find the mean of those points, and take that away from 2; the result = -142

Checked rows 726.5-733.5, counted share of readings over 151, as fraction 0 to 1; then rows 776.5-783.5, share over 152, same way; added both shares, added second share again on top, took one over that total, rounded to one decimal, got 1.4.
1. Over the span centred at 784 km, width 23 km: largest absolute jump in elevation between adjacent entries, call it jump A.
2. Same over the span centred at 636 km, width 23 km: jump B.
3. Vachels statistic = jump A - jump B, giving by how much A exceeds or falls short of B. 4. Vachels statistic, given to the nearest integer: 0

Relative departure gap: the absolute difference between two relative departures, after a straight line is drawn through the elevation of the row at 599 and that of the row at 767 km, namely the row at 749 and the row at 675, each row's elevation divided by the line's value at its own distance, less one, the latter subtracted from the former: 0.20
